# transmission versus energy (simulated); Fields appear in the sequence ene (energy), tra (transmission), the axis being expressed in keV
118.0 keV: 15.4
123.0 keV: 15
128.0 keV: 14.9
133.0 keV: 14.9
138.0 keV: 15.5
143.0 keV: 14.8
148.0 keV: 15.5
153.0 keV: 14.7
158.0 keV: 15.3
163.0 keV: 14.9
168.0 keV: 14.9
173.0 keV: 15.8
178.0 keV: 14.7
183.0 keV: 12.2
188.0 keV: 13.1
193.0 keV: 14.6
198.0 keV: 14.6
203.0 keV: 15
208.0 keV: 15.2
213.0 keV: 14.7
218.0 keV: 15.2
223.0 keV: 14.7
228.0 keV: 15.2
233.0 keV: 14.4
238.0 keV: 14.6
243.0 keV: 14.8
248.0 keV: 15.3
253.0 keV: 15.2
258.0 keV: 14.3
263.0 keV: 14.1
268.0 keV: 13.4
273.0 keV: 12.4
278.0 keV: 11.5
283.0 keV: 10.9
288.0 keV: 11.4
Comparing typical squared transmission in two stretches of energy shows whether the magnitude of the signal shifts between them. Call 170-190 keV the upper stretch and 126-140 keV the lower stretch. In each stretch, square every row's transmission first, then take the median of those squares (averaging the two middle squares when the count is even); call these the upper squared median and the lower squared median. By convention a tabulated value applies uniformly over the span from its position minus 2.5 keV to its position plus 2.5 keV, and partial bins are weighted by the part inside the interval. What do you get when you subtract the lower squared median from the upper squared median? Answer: -28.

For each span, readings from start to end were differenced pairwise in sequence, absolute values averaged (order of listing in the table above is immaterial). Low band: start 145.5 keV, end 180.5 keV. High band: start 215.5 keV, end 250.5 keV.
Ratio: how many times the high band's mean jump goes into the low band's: 1.4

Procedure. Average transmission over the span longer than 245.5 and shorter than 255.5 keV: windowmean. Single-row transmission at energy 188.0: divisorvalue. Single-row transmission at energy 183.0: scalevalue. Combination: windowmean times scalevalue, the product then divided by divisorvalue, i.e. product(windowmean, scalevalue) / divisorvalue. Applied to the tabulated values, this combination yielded 14.2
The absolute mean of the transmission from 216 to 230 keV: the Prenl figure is 15.0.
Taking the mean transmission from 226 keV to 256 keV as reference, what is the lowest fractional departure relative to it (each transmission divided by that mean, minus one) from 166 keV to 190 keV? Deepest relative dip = -0.18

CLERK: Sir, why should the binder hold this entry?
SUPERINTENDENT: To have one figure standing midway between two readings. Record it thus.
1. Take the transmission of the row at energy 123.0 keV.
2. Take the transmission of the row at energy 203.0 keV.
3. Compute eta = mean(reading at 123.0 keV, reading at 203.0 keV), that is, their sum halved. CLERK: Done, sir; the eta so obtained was 15.0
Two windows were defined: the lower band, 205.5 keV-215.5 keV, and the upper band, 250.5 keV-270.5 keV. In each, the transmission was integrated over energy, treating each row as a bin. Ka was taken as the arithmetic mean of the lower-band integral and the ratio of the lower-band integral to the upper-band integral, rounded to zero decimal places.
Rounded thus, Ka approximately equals 75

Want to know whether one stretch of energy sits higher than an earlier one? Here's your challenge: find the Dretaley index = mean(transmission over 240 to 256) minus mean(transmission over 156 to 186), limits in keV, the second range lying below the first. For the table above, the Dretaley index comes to 0.5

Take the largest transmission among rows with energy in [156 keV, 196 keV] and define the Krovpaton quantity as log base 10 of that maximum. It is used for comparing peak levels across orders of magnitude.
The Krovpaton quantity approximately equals 1.20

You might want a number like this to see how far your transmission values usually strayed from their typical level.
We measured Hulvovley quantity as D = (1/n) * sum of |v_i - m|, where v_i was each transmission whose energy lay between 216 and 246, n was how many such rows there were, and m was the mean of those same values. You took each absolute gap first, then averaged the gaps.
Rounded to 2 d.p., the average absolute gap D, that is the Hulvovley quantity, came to 0.26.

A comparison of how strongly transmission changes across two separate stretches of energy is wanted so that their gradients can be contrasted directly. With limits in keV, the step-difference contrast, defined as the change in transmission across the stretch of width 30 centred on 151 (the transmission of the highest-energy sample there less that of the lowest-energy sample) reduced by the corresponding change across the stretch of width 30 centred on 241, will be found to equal -0.6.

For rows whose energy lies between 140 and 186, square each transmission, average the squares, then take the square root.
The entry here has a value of 14.8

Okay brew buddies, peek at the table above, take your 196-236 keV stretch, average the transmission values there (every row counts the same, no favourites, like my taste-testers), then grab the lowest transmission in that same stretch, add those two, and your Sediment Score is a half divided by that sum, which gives 0.0171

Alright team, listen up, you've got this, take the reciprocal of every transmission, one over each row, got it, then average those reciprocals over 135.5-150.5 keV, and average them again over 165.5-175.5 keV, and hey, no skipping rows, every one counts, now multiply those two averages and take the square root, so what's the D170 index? 0.0654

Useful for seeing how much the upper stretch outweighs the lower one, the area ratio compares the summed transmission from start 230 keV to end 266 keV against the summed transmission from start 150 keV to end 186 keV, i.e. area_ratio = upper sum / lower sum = 1.0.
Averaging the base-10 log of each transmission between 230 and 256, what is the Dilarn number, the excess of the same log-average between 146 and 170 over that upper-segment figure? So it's 0.006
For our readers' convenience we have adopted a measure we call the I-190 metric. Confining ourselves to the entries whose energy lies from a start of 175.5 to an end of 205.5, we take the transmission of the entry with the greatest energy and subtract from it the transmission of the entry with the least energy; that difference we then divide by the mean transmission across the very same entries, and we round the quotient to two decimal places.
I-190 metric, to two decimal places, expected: 0.02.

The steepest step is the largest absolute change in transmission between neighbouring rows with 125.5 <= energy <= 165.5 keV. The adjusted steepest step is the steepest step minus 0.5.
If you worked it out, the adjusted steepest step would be 0.30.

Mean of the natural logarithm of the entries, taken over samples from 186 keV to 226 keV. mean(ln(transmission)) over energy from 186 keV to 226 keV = 2.68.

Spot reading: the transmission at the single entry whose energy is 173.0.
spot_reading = 15.8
